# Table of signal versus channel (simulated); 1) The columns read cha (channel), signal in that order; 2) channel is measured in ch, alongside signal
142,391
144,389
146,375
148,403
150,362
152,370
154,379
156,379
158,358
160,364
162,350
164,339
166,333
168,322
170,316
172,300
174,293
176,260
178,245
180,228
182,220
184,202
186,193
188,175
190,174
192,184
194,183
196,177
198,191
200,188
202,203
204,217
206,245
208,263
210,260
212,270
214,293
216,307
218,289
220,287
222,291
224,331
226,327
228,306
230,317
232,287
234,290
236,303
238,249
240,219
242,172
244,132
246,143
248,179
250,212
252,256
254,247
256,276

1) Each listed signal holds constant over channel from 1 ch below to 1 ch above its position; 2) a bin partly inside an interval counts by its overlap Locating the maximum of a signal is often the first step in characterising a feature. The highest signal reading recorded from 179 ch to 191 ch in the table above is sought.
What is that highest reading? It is 228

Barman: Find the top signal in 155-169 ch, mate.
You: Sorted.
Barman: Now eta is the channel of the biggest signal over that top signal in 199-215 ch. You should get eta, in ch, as 214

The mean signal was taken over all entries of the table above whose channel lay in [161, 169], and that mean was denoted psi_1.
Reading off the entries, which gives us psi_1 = 336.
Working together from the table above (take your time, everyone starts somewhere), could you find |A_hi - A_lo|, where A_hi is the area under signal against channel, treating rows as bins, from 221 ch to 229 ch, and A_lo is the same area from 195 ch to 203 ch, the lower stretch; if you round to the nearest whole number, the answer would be 992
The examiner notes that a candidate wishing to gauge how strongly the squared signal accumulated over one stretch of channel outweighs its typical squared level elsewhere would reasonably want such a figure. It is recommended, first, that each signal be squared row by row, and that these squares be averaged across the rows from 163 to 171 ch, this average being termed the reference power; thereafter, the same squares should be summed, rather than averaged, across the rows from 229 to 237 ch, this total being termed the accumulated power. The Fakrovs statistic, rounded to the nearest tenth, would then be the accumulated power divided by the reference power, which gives 3.3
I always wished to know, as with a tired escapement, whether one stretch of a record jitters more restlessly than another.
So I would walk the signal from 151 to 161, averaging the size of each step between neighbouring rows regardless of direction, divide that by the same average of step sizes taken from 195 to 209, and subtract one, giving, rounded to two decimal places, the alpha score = -0.41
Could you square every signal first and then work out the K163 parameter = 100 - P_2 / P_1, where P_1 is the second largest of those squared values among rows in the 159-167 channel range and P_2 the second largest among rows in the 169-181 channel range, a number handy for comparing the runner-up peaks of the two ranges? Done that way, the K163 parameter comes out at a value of 99.3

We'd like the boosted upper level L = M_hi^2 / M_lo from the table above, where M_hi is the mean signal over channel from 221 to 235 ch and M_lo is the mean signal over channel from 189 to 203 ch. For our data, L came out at 507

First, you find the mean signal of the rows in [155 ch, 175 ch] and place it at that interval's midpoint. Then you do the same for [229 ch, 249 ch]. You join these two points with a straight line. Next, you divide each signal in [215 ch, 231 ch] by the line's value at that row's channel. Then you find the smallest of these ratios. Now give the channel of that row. 218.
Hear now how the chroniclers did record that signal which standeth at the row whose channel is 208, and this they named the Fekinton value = 263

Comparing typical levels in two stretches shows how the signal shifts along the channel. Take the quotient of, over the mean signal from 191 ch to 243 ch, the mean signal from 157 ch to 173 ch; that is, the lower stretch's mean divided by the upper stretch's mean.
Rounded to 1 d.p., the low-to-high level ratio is 1.3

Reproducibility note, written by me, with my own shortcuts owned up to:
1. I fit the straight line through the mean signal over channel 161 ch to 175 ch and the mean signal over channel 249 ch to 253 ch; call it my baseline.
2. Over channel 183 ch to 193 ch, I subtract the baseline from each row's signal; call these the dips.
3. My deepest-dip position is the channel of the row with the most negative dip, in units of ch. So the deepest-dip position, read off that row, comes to 188 ch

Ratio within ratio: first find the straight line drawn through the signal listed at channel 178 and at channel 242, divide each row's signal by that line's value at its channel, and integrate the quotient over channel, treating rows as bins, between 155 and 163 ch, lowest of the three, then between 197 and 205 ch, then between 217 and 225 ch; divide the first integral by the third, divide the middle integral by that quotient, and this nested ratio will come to 8.2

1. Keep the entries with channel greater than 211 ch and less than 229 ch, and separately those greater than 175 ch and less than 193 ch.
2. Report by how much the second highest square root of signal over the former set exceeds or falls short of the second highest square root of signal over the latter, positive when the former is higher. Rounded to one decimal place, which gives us 2.4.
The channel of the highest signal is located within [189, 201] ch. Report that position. 198 ch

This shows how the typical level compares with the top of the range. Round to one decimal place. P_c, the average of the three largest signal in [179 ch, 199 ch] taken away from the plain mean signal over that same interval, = -24.0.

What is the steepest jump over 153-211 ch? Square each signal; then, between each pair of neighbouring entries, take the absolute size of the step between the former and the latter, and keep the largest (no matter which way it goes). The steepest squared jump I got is 18249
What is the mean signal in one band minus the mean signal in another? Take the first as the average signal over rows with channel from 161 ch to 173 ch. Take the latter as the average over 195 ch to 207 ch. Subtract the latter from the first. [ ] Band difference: 123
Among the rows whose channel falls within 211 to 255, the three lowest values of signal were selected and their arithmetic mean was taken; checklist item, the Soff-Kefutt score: 149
